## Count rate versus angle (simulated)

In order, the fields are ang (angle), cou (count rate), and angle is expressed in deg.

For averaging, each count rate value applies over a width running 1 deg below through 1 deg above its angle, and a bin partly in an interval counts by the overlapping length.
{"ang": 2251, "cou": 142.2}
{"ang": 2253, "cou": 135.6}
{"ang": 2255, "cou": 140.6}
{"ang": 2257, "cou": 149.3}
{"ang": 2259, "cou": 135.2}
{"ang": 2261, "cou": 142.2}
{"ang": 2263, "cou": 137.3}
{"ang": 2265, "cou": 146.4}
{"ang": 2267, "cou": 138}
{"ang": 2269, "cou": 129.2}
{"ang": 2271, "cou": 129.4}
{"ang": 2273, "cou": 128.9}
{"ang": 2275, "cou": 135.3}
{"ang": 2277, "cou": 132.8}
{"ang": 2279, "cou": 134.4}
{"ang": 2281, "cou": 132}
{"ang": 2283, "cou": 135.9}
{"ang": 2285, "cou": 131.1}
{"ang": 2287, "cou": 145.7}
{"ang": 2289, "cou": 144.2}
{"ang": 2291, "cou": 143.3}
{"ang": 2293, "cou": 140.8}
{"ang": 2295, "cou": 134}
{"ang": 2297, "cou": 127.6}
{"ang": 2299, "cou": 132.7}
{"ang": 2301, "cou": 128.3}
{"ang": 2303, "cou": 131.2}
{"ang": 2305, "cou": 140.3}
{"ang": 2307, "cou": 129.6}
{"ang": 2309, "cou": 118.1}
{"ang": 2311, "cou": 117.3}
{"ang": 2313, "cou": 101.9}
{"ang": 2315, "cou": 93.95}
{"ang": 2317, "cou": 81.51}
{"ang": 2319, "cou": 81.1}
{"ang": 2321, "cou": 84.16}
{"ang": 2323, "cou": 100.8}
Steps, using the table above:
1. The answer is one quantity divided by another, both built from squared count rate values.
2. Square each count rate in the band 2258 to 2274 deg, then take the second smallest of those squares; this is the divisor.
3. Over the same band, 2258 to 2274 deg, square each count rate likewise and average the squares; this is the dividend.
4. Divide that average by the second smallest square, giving 1.11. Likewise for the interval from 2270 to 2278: 1.03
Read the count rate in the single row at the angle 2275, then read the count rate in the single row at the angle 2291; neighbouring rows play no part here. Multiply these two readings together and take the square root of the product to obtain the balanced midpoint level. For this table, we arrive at 139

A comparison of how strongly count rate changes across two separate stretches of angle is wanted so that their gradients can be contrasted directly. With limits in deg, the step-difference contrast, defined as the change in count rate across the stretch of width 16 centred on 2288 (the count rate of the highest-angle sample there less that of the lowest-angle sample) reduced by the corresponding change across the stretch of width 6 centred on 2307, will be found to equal 24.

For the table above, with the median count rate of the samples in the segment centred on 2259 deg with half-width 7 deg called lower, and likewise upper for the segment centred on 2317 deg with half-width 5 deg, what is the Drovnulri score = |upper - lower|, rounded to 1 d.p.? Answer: 56.4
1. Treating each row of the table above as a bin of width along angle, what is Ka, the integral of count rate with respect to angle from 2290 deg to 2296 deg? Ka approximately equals 836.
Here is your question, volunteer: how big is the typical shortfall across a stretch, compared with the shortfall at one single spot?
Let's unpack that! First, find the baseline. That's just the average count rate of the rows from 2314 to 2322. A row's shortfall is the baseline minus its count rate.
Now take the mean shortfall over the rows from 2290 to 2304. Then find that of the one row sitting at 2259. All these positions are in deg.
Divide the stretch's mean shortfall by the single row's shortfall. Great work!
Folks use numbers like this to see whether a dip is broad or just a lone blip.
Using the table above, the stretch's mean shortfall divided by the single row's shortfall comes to 0.98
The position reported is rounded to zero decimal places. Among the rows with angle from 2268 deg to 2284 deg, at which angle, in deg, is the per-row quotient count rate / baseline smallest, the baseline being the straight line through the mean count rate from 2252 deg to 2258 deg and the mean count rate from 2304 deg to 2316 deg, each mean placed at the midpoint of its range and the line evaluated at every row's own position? 2269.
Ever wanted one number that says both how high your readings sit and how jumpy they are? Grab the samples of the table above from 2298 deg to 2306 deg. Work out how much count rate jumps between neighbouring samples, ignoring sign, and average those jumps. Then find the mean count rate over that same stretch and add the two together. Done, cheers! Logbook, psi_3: 139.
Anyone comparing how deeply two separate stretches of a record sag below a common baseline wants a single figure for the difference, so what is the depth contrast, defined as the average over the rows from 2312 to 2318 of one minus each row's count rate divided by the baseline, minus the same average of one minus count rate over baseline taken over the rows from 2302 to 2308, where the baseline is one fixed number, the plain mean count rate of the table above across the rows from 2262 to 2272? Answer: 0.30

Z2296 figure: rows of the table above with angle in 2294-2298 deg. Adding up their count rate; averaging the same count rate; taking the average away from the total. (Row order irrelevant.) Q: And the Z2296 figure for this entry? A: 131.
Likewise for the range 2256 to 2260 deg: 142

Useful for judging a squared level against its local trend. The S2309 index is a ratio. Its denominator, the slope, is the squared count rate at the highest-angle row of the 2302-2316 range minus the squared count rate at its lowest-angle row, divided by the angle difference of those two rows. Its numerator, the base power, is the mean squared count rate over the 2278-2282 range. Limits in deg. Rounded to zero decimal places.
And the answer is -25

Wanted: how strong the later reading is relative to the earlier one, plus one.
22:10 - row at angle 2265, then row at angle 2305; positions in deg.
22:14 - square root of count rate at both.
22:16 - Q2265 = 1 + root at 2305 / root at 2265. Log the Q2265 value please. 1.98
